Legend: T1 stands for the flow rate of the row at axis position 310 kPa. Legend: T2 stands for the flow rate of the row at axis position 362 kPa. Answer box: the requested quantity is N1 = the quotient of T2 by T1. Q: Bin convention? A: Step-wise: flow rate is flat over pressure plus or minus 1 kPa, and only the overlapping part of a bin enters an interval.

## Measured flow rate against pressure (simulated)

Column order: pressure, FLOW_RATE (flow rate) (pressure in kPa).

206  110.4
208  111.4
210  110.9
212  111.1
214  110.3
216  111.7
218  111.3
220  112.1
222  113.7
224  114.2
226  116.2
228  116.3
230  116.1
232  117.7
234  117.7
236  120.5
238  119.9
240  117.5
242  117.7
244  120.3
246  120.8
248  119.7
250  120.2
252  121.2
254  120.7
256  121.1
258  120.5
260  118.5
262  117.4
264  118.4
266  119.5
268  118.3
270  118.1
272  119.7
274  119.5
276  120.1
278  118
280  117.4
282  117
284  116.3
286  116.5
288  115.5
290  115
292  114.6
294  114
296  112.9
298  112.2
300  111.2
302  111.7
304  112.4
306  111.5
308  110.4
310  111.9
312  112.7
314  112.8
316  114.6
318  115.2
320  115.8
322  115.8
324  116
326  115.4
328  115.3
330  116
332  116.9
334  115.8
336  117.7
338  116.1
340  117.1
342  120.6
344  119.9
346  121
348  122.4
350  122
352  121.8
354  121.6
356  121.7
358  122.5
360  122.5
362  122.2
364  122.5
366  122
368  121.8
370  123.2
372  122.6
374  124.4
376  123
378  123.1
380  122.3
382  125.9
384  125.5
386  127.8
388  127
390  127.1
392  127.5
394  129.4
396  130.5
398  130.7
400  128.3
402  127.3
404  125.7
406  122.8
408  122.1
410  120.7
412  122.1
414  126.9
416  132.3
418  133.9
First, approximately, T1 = 111.9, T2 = 122.2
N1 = 1.09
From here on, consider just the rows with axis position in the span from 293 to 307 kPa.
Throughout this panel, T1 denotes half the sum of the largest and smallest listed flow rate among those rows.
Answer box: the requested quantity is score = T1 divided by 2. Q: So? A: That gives 56.3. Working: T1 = 113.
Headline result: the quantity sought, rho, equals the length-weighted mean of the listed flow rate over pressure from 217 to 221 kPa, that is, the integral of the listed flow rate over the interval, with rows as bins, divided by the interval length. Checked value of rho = 112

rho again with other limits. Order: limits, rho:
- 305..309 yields 111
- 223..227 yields 115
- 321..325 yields 116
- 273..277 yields 120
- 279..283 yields 117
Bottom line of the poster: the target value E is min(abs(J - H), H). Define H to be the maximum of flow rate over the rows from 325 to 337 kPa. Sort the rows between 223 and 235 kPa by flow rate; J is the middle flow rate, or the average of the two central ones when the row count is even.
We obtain 1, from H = 117.7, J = 116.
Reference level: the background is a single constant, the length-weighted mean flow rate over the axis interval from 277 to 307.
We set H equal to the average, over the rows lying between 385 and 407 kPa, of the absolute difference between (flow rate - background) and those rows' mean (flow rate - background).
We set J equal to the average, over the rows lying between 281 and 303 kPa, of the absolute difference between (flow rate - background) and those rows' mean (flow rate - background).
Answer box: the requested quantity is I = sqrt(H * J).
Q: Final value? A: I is 1.6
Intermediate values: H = 1.5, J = 1.7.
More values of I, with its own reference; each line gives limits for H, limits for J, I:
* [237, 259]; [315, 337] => 0.7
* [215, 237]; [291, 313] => 1.5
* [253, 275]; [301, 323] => 1.3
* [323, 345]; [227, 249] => 1.4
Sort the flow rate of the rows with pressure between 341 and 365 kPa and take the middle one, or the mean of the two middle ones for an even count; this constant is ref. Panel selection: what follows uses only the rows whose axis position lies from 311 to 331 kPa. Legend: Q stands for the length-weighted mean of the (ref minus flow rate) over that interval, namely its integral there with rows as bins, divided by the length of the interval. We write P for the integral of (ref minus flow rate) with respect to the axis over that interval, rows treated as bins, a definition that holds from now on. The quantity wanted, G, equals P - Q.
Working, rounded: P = 139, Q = 7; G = 132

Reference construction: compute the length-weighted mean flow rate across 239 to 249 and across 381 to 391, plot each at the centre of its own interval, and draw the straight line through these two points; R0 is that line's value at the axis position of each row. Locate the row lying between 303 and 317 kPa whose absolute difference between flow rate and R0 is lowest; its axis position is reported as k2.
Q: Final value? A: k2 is 316 kPa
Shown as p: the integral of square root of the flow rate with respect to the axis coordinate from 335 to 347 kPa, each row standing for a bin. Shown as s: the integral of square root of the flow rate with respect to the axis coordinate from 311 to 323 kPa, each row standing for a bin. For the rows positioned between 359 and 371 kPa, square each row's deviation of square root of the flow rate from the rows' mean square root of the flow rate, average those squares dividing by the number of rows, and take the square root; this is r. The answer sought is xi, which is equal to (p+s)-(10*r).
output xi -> 259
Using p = 131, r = 0.02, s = 128.4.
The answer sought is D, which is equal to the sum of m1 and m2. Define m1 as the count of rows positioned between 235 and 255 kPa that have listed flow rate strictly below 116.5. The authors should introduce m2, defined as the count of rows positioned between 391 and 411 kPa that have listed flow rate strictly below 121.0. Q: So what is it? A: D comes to 1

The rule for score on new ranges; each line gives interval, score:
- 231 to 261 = 59.7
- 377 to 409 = 63.2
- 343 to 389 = 61.9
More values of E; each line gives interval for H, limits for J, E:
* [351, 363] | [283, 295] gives 7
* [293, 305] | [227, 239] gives 4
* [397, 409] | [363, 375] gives 8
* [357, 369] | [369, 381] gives 1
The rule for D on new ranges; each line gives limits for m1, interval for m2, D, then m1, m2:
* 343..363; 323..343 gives 10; 0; 10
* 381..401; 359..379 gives 0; 0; 0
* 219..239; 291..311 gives 16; 6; 10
